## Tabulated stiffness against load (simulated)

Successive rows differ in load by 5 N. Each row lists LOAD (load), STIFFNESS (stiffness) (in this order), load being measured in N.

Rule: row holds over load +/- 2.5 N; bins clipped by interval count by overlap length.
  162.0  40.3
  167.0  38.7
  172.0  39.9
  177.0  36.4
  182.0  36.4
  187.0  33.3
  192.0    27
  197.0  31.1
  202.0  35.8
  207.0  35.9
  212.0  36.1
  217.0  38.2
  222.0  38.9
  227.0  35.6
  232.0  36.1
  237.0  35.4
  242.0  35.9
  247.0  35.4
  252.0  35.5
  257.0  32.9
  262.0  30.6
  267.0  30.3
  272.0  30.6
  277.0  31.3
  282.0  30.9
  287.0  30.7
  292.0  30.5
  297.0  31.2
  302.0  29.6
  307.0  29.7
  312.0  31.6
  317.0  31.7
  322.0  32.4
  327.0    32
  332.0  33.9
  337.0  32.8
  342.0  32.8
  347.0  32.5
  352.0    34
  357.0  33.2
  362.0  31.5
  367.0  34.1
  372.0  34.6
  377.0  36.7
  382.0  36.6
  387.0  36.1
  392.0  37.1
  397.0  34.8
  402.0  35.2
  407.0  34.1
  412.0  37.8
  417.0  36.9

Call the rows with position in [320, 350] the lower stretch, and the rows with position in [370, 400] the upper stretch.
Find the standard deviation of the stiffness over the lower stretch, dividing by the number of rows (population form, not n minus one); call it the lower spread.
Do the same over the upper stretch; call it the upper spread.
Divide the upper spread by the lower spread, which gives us 1.62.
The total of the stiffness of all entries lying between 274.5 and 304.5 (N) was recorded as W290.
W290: 184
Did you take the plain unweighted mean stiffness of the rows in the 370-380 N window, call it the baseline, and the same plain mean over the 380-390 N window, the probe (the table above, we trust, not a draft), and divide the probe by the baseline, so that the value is 1.02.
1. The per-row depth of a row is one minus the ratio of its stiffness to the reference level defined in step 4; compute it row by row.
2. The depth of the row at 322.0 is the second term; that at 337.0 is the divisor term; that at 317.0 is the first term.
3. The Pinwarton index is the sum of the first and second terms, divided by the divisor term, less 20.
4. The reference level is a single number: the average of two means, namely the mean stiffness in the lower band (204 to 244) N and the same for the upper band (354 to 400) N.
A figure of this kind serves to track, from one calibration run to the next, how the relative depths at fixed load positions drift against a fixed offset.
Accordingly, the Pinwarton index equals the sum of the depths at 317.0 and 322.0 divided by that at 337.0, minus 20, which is -17.5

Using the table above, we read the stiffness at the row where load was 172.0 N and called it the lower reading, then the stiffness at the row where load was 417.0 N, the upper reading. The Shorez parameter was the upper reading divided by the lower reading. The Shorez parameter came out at 0.92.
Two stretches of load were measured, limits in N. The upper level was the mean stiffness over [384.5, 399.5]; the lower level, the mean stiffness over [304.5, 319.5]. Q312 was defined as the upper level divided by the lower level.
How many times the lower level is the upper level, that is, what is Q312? 1.16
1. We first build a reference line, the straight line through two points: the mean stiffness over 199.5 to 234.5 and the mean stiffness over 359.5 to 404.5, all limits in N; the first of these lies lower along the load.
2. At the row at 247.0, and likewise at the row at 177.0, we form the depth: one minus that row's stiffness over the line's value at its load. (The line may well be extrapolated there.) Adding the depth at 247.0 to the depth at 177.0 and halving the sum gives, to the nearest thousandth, 0.022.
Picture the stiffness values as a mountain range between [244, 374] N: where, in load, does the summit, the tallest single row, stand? 252.0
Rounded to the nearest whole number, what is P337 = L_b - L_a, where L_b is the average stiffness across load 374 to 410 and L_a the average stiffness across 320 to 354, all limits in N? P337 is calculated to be 3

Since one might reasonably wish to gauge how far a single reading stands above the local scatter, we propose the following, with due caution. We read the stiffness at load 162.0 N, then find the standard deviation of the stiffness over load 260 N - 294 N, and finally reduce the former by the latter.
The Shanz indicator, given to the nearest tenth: 40.0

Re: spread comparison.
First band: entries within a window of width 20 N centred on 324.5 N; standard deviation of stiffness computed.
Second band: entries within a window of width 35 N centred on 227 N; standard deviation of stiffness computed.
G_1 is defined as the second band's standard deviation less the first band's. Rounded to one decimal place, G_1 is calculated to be 0.4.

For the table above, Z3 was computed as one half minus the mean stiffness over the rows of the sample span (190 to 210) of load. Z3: -32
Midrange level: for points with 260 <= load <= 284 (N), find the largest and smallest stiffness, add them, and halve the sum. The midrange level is 30.8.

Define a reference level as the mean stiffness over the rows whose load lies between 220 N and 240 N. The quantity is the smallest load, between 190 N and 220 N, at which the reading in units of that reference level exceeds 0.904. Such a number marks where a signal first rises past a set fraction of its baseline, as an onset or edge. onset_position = 202.0 N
